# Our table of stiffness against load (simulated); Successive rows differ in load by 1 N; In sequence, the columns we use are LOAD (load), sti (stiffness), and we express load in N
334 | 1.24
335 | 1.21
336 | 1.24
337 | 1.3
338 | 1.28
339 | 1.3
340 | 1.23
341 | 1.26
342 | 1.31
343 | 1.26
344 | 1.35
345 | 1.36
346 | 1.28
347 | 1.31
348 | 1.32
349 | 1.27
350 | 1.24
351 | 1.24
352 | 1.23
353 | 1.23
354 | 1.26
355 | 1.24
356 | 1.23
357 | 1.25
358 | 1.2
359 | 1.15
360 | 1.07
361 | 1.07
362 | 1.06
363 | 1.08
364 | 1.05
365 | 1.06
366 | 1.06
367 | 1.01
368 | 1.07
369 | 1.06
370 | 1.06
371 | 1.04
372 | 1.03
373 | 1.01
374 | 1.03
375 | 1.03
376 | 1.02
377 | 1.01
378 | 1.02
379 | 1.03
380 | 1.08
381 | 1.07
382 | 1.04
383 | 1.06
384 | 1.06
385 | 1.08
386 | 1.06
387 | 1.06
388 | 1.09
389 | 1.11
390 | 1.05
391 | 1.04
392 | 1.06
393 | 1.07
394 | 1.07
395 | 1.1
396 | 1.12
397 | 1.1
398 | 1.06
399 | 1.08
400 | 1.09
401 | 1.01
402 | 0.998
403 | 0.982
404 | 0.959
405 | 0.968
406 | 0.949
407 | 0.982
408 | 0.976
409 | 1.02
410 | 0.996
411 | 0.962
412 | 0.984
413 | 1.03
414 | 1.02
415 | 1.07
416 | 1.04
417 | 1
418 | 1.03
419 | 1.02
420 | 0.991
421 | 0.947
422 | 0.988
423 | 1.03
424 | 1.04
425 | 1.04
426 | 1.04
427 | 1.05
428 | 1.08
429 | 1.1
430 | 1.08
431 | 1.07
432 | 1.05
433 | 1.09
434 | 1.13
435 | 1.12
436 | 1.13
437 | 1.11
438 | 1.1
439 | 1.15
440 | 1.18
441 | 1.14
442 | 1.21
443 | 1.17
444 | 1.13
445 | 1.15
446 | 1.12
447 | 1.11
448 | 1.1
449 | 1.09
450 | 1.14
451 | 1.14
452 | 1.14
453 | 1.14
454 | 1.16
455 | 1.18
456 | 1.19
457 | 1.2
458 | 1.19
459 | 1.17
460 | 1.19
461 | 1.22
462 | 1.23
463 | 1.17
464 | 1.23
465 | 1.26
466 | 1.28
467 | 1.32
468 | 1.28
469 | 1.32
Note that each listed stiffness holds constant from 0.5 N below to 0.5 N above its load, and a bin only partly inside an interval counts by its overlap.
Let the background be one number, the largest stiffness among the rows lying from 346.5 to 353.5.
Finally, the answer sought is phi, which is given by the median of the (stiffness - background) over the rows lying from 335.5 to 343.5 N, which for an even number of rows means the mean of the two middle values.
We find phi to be -0.05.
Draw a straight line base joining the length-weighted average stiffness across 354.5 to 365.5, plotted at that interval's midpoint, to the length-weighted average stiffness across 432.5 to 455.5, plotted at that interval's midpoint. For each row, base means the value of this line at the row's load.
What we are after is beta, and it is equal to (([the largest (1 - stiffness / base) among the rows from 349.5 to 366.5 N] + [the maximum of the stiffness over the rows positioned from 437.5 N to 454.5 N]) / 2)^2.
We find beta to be 0.41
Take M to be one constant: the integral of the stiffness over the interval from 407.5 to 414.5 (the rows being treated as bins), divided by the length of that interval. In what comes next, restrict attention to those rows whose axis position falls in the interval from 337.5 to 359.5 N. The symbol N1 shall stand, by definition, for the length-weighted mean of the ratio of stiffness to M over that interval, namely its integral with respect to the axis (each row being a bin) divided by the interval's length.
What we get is 1.27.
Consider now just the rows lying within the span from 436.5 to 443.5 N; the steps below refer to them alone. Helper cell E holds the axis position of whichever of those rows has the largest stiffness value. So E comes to 442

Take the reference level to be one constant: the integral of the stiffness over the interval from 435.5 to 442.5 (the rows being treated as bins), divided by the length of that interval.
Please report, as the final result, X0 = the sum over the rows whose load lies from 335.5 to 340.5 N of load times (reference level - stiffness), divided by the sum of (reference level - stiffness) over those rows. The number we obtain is 338.0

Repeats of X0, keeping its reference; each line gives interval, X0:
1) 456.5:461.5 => 459.2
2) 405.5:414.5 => 409.7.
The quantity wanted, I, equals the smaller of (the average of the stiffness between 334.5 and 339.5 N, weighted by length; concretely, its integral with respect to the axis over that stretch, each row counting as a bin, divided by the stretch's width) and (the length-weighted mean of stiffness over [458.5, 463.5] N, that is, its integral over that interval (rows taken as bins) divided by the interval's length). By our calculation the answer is 1.20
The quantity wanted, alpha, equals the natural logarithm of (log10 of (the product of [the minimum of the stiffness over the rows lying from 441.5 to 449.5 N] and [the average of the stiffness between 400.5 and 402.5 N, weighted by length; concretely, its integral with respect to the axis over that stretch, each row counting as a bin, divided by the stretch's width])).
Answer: -3.2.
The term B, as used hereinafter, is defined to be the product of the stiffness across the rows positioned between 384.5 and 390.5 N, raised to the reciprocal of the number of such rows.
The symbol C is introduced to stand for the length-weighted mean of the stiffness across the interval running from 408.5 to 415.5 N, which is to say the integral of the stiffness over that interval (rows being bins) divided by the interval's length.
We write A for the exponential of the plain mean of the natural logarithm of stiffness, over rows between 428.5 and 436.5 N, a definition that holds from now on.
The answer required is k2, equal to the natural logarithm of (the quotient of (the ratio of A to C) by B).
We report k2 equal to 0.01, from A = 1.10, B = 1.07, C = 1.01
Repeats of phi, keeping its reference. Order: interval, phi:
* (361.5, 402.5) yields -0.26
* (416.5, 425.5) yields -0.30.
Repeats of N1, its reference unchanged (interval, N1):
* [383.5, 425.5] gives 1.03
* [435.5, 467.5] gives 1.17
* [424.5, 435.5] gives 1.08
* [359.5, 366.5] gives 1.07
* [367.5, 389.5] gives 1.05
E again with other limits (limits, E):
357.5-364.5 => 358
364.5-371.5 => 368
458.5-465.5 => 465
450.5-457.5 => 457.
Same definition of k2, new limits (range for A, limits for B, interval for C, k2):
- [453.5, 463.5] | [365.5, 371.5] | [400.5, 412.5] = 0.14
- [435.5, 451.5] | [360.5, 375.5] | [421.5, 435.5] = 0.02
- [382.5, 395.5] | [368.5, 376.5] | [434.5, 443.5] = -0.10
